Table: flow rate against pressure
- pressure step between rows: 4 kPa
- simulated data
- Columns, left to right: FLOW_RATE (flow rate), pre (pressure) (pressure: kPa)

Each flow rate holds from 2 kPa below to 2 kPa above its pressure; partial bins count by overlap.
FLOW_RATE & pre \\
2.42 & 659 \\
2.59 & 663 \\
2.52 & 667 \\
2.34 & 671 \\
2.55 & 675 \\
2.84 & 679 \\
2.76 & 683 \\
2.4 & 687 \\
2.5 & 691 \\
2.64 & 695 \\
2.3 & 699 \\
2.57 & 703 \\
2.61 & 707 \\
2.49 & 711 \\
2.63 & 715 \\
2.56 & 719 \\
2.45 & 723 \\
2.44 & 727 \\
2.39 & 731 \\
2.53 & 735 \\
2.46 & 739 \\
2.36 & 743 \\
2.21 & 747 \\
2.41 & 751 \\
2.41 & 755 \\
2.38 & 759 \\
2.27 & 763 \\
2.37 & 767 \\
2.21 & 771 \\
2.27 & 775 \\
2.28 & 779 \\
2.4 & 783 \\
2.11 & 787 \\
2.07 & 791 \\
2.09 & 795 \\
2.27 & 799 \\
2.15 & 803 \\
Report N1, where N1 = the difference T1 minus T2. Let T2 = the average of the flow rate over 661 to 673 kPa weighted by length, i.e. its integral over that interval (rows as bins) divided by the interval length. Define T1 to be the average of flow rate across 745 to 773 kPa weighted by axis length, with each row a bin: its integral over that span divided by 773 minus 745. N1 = -0.16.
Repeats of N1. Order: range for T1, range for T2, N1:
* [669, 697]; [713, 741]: 0.08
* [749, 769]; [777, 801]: 0.16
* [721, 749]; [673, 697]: -0.21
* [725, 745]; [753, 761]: 0.04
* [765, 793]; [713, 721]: -0.35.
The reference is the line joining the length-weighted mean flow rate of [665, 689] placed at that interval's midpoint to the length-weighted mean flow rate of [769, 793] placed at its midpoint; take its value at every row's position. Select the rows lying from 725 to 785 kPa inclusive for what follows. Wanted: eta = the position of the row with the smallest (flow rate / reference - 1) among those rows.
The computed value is 747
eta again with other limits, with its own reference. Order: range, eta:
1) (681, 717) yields 699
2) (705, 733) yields 731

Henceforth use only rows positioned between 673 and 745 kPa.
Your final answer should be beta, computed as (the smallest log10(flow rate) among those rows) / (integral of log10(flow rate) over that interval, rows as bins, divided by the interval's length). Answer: 0.900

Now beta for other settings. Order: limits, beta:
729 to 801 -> 0.873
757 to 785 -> 0.947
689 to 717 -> 0.897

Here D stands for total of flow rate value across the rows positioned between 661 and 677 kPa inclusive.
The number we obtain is 10.0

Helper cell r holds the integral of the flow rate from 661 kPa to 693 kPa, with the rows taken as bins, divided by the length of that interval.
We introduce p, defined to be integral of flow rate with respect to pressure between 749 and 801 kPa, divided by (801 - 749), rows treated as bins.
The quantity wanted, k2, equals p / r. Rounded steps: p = 2.27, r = 2.56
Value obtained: 0.89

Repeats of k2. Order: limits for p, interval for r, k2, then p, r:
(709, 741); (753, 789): 1.08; 2.49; 2.30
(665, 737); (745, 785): 1.09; 2.53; 2.32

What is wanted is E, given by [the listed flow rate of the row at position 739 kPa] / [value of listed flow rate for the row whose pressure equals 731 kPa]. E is 1.03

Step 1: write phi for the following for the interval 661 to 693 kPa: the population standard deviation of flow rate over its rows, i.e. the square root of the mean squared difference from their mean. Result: 0.16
